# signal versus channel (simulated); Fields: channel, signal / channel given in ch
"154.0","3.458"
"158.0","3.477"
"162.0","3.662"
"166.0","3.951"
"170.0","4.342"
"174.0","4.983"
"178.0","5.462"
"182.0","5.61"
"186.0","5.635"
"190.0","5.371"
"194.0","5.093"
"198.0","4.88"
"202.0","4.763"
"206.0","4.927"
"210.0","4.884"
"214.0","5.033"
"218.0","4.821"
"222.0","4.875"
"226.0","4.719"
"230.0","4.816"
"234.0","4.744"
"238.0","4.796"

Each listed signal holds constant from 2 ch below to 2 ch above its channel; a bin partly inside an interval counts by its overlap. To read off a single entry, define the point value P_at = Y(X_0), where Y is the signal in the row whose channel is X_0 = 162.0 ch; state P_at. 3.662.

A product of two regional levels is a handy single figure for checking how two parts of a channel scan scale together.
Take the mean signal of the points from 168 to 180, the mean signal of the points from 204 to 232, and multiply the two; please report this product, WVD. 24.0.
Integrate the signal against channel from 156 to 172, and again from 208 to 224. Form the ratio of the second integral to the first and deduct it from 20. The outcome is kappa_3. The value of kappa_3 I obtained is 18.7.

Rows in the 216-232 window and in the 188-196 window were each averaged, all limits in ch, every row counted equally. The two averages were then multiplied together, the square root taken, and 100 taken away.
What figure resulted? -95.0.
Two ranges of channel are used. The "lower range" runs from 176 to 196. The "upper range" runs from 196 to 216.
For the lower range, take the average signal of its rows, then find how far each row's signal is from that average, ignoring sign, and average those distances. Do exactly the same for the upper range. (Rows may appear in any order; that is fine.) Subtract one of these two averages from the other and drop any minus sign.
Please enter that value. 0.10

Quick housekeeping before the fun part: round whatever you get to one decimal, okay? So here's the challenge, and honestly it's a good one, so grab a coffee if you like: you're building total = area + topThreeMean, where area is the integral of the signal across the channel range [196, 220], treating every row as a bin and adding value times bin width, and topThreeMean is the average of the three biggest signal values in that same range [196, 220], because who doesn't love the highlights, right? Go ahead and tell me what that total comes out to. 122.2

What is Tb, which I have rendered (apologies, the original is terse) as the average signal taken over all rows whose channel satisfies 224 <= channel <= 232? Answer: 4.8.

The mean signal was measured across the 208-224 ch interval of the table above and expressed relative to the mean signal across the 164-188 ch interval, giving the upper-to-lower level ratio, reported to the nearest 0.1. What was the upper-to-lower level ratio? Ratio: 1.0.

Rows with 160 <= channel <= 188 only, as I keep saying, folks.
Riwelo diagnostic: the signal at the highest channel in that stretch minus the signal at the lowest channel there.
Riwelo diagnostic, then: 1.97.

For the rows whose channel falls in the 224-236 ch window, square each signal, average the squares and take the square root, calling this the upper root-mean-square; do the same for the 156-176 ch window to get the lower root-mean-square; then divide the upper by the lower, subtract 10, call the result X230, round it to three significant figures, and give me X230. -8.84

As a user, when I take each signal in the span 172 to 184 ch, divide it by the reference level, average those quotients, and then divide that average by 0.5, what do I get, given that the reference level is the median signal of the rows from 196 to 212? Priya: 2.19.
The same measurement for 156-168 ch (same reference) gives 1.51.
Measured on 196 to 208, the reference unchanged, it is 1.99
